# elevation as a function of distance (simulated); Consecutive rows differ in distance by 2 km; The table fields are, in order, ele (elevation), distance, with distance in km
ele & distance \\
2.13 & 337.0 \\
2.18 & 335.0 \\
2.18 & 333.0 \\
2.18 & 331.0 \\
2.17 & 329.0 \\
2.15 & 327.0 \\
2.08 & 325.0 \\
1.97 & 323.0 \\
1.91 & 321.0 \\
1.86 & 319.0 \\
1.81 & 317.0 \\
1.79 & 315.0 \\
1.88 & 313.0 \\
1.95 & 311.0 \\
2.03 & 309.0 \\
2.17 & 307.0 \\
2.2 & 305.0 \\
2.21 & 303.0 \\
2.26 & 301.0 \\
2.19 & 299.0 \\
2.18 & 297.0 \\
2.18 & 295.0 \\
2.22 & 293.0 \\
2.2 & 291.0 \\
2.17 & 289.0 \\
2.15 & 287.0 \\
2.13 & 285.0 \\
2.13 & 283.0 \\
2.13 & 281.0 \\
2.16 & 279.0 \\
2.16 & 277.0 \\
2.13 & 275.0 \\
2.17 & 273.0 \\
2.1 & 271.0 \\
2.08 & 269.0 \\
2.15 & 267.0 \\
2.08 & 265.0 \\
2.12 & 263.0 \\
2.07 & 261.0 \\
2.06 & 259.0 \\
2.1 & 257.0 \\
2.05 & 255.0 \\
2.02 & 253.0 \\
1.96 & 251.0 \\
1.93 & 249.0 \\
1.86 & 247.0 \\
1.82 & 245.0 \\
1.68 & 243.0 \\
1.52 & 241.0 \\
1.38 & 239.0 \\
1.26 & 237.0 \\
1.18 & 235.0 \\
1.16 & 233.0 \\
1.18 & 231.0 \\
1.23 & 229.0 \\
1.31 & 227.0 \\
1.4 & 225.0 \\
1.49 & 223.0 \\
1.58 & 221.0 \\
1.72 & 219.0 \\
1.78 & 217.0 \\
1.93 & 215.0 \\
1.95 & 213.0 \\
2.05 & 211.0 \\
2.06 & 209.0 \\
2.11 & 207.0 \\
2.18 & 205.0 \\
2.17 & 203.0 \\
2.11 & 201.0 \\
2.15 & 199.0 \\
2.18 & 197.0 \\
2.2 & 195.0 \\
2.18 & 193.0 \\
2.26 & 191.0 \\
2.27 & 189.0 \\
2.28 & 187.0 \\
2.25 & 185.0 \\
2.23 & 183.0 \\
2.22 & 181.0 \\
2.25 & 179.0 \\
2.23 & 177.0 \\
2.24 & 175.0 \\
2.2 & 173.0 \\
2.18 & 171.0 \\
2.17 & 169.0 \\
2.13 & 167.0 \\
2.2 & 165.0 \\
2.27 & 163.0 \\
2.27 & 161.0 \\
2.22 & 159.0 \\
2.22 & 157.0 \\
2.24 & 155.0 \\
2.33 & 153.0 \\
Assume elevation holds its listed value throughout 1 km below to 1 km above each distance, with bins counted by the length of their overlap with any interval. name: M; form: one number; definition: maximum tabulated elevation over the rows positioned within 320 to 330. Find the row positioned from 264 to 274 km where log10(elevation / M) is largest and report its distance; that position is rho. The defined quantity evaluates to 273.0 km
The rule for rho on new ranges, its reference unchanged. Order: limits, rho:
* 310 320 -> 311.0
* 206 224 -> 207.0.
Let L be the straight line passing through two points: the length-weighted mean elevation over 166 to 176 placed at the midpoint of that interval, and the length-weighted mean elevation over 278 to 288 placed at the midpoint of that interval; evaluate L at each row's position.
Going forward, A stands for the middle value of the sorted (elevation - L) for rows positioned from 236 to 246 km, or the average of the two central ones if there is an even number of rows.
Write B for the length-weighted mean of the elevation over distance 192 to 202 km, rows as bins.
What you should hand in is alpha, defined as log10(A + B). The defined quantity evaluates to 0.18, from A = -0.64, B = 2.16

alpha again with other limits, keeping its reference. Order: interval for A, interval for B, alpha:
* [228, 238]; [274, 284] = 0.07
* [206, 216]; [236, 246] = 0.15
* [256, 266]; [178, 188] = 0.34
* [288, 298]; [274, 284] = 0.34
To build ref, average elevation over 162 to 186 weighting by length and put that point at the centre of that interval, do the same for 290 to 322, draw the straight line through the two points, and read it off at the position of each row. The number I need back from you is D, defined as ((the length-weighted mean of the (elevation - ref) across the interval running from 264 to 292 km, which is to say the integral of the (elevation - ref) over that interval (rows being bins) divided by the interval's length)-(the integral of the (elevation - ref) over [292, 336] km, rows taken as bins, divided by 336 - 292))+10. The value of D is 10.0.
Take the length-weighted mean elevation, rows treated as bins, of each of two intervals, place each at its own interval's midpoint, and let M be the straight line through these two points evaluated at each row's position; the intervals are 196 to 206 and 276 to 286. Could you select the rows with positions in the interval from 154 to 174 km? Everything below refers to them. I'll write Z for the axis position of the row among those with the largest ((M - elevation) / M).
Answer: 167.0 km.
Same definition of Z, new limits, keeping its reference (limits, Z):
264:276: 265.0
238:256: 239.0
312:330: 315.0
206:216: 215.0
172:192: 173.0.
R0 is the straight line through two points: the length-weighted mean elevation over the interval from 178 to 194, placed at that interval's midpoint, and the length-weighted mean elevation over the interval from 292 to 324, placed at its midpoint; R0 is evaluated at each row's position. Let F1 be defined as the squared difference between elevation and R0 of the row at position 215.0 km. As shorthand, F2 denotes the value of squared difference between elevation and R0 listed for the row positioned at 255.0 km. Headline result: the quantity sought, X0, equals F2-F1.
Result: -0.064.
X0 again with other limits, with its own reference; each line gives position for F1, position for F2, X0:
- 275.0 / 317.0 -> 0.051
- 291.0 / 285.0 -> -0.013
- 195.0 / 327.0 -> 0.016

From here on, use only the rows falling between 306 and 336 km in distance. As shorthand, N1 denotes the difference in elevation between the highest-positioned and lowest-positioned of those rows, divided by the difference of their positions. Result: 0.0004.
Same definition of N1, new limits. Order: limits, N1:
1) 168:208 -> -0.0016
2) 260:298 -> 0.0031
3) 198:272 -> -0.0007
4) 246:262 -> 0.0150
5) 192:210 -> -0.0075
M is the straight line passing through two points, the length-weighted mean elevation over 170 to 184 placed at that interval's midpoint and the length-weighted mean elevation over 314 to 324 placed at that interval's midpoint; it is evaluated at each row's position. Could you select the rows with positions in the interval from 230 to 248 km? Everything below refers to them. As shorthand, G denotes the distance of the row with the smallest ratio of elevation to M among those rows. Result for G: 233.0 km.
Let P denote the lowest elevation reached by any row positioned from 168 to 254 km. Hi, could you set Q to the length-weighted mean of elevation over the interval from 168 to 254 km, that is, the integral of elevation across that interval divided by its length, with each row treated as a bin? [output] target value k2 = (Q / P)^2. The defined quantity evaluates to 2.67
